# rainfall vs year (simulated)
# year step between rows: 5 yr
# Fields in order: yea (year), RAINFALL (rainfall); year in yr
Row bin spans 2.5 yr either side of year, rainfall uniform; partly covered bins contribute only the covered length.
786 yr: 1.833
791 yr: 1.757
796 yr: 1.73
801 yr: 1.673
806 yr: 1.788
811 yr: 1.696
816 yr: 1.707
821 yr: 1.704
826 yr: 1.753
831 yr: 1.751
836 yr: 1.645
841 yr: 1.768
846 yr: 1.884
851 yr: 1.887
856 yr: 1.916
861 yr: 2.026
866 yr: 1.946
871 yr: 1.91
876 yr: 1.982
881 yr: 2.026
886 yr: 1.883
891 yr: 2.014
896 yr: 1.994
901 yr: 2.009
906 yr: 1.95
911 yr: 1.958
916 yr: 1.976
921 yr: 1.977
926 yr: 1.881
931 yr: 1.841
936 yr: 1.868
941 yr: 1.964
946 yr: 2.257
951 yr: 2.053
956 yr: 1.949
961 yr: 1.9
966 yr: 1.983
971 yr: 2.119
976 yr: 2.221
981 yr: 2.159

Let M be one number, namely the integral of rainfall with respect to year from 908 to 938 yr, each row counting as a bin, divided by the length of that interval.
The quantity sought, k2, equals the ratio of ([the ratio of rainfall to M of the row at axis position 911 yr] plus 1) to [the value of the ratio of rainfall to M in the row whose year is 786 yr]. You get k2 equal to 2.11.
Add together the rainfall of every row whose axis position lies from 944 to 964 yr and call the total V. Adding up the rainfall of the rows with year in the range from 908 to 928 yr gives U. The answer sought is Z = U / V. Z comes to 0.96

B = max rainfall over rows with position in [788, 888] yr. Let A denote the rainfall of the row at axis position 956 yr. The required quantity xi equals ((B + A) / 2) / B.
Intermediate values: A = 1.949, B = 2.026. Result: 0.98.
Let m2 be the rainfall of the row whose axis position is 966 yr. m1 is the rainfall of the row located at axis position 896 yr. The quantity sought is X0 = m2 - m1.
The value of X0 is 0.0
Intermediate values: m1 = 1.994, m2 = 1.983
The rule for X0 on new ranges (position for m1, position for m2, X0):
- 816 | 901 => 0.3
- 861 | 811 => -0.3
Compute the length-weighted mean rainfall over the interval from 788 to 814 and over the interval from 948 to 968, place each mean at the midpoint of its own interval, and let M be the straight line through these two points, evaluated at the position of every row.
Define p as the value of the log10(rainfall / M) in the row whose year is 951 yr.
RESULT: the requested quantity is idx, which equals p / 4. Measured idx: 0.0046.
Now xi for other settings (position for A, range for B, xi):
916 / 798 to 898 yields 0.99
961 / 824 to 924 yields 0.97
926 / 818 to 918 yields 0.96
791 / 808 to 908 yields 0.93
